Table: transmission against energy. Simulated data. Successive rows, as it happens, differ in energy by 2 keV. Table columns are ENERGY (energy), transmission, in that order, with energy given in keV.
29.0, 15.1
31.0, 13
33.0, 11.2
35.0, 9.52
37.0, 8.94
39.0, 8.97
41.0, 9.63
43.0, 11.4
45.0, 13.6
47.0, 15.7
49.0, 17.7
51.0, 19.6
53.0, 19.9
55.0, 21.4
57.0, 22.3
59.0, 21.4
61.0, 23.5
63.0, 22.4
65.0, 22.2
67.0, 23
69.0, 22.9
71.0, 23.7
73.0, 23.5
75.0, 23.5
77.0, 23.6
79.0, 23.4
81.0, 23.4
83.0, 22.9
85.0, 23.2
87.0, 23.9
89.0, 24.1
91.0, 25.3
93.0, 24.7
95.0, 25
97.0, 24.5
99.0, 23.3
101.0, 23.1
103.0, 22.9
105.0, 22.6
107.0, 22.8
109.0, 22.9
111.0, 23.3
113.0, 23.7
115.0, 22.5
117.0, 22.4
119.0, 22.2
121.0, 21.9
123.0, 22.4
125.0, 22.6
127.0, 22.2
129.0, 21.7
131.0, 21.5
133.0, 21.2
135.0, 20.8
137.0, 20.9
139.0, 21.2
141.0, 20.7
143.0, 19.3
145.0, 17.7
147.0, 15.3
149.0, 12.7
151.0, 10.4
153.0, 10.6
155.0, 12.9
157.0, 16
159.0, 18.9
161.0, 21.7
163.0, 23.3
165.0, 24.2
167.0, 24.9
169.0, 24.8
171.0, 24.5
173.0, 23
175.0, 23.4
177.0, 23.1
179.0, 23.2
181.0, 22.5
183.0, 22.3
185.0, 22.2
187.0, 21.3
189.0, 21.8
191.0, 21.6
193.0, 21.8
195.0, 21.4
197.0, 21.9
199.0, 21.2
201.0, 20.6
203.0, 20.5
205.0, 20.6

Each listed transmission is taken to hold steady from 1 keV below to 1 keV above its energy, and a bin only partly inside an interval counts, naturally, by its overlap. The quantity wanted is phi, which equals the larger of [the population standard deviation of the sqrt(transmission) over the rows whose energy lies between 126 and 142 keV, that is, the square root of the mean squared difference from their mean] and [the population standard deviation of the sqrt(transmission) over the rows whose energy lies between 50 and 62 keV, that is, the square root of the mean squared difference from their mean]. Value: 0.1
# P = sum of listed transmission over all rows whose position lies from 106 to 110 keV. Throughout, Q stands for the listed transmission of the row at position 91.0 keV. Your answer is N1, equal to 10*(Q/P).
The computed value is 5.5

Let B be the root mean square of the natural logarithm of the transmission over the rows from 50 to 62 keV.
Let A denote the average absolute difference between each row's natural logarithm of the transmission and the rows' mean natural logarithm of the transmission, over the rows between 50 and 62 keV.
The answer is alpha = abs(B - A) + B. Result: 6.07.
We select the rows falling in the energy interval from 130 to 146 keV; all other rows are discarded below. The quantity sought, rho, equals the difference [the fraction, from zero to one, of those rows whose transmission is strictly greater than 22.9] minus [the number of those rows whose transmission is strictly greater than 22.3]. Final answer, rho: 0.0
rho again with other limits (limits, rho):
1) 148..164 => -0.9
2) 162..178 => -7.0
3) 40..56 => 0.0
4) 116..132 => -3.0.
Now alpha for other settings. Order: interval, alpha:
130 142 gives 6.08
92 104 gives 6.31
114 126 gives 6.20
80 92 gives 6.31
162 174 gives 6.34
